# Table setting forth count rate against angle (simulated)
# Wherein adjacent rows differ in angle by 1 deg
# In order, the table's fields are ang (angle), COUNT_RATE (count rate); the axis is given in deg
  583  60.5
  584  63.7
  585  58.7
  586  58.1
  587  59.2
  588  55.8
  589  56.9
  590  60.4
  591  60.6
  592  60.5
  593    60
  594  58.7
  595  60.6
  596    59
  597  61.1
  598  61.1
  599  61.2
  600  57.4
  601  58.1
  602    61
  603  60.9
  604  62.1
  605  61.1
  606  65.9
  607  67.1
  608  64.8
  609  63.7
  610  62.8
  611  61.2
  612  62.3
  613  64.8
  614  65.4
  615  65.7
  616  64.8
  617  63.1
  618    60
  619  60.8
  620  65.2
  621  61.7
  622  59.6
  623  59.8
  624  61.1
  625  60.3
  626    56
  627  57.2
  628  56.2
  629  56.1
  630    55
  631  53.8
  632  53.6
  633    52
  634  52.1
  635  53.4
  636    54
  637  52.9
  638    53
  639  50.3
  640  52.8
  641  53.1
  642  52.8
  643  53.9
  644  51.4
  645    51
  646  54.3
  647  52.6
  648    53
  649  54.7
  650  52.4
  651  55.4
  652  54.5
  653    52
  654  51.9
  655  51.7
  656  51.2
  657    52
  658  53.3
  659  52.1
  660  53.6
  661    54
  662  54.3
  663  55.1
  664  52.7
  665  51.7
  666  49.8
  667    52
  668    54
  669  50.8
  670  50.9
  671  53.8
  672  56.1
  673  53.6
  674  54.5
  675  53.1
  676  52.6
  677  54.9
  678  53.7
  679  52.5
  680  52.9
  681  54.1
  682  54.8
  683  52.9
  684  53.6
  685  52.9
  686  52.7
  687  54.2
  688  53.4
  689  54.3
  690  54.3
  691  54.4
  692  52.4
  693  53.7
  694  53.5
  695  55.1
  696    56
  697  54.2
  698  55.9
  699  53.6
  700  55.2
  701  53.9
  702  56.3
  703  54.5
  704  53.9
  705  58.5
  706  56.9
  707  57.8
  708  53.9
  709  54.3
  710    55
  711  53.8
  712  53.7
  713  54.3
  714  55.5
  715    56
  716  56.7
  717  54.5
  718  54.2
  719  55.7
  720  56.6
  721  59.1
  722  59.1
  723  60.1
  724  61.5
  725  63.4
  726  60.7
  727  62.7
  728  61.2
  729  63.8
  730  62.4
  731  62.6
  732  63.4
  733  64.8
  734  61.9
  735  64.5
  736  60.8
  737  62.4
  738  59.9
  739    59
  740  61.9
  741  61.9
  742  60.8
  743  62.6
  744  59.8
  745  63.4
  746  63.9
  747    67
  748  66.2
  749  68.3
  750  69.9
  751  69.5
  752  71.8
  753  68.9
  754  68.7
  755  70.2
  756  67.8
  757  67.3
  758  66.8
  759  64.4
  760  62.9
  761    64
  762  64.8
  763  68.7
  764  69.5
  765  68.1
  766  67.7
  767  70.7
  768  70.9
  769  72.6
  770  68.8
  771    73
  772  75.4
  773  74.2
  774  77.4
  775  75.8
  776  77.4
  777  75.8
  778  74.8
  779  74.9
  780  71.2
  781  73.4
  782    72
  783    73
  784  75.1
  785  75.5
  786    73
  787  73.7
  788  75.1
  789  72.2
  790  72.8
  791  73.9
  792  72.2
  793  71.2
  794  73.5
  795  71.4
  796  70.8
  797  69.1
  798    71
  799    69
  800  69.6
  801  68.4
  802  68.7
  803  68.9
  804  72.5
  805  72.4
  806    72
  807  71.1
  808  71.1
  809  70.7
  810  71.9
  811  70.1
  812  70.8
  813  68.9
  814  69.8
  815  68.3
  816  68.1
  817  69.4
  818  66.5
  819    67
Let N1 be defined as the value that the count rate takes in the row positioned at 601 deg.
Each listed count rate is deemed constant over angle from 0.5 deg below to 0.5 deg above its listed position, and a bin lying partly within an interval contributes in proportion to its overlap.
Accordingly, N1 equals 58.1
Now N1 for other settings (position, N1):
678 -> 53.7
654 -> 51.9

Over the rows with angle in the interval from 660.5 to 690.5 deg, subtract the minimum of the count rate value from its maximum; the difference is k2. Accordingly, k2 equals 6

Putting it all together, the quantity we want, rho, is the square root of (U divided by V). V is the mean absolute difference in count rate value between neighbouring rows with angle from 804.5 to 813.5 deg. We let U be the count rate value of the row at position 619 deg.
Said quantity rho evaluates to 8.2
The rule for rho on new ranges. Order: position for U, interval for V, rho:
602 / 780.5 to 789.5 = 6.3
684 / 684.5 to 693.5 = 7.9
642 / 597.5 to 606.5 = 5.4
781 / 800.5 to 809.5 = 10.0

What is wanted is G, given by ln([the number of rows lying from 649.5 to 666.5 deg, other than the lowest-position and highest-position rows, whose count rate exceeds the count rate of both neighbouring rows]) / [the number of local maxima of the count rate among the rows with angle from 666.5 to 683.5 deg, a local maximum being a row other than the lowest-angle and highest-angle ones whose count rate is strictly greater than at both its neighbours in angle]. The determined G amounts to 0.22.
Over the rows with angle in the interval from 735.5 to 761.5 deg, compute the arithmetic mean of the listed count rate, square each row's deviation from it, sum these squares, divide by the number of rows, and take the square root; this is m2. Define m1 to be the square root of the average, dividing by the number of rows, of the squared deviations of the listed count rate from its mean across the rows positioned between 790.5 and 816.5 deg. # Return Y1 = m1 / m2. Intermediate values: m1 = 1.60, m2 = 3.6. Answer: 0.44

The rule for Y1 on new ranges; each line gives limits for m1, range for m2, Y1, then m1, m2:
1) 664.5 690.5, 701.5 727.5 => 0.48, 1.37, 2.9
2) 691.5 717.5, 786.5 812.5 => 0.84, 1.43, 1.7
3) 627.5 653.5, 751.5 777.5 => 0.36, 1.44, 4.0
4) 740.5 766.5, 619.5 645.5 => 0.83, 3.12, 3.7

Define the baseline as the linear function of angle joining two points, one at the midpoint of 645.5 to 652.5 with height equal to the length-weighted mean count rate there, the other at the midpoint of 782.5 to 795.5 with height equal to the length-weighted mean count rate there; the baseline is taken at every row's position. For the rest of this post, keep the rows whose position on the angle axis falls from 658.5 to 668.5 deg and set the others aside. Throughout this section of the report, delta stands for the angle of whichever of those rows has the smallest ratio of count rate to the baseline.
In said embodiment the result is 666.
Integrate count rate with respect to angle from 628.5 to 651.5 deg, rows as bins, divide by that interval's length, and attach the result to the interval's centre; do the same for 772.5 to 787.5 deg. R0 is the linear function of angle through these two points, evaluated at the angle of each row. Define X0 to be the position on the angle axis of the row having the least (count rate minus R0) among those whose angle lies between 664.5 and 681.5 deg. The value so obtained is 666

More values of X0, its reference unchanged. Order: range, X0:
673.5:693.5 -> 692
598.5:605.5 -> 600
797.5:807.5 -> 801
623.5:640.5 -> 639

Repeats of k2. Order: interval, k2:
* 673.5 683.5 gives 2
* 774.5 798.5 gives 8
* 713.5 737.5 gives 11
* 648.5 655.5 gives 4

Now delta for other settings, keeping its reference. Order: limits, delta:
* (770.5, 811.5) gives 801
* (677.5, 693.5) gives 692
